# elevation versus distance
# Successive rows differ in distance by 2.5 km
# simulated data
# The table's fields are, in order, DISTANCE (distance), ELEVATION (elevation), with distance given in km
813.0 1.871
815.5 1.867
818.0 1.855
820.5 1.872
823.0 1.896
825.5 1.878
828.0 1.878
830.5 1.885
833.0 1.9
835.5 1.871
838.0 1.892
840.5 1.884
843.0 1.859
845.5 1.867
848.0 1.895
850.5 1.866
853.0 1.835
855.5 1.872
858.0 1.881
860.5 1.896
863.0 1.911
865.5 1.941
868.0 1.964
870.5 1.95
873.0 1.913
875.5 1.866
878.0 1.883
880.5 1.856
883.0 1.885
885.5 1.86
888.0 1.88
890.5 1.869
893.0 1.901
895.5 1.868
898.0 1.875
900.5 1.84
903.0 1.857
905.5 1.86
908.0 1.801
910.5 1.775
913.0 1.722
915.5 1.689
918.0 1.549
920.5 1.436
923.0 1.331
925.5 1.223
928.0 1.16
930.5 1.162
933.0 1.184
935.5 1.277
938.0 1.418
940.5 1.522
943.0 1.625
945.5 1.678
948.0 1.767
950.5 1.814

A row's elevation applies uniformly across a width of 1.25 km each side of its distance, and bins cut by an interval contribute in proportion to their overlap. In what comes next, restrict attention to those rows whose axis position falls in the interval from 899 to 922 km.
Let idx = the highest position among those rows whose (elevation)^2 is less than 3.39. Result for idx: 920.5 km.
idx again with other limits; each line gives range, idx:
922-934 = 933.0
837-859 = 853.0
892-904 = 900.5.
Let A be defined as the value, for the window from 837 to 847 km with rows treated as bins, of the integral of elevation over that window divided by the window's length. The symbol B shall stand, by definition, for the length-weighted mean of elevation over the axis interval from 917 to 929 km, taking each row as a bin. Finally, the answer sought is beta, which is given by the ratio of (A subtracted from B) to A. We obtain -0.286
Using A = 1.88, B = 1.34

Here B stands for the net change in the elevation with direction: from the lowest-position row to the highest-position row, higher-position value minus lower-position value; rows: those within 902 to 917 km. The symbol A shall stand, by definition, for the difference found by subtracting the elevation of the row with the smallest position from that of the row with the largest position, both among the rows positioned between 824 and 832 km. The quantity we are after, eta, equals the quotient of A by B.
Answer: 0.0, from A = 0.007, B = -0.17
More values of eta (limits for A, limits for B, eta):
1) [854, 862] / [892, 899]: -0.9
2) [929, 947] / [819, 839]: 25.8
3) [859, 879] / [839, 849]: -1.2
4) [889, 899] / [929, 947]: 0.0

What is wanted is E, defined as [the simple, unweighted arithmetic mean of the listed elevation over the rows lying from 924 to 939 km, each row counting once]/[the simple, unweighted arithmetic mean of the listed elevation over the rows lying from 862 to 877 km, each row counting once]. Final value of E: 0.6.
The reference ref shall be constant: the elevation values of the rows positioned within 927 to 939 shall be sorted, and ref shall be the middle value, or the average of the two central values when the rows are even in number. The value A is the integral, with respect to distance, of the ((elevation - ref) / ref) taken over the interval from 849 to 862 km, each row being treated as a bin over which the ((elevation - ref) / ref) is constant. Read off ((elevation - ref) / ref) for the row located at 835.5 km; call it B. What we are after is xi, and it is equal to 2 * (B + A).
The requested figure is 16.3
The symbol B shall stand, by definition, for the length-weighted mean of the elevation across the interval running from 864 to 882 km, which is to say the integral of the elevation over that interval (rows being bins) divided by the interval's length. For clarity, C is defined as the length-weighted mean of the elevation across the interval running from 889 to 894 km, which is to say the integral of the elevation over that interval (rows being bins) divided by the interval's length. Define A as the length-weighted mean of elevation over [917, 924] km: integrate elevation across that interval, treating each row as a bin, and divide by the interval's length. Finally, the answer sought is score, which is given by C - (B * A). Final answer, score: -0.9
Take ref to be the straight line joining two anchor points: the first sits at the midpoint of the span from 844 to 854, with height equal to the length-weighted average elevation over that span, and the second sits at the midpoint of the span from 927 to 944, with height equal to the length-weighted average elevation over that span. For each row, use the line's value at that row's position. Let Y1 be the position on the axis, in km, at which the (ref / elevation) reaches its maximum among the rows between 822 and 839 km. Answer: 825.5 km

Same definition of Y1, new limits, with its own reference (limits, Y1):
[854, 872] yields 855.5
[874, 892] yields 875.5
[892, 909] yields 895.5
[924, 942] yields 928.0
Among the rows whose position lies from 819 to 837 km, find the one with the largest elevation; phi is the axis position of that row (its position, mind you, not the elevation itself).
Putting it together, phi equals 833.0 km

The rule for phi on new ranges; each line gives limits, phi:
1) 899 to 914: 905.5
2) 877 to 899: 893.0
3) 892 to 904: 893.0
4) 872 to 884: 873.0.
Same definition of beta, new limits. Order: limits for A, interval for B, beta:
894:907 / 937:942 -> -0.204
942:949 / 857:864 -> 0.122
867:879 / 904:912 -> -0.054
